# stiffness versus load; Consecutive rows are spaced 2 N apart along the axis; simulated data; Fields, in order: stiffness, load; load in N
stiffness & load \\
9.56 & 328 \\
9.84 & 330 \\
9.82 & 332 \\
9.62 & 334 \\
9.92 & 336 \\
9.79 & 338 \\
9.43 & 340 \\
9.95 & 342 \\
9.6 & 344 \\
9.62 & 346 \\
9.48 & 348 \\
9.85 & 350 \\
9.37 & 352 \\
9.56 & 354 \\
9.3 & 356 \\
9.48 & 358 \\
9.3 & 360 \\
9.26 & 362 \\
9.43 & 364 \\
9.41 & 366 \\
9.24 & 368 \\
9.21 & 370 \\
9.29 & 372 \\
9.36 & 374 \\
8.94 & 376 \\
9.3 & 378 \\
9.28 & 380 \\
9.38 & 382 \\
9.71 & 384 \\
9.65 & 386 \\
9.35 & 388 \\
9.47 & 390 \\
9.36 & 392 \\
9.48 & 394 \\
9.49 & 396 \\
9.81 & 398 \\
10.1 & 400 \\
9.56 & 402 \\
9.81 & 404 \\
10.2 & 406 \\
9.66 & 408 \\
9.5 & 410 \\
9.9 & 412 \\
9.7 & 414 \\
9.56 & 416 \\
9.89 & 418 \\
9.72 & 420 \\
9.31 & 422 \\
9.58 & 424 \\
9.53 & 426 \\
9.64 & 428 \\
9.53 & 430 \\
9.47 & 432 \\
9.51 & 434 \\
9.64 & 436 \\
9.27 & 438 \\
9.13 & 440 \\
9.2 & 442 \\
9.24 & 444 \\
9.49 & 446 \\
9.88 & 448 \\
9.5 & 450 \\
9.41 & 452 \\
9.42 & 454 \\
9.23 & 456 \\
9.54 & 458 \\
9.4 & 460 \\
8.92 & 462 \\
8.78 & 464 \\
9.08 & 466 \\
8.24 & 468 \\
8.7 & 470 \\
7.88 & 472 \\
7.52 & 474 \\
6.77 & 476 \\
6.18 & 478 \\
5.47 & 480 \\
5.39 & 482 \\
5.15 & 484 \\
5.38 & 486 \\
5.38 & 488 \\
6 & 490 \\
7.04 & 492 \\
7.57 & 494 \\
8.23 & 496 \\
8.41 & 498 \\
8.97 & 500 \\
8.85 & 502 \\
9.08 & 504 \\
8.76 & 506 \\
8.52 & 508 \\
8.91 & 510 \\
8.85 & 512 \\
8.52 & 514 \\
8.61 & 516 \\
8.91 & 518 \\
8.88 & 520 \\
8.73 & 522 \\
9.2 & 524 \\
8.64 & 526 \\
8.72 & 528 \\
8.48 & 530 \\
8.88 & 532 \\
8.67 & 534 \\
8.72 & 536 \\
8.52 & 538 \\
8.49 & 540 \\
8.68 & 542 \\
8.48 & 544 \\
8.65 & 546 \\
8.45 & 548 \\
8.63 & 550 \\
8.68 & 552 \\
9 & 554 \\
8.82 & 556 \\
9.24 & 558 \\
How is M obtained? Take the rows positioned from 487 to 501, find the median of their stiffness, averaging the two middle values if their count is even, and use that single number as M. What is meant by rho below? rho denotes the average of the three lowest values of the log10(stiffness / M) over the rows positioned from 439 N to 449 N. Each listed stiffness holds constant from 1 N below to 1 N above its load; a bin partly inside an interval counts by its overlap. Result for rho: 0.08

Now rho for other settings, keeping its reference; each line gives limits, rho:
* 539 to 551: 0.05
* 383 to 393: 0.09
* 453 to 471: 0.05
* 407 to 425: 0.10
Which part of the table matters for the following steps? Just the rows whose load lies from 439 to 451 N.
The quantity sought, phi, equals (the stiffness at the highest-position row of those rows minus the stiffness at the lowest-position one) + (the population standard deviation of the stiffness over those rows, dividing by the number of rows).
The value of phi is 0.6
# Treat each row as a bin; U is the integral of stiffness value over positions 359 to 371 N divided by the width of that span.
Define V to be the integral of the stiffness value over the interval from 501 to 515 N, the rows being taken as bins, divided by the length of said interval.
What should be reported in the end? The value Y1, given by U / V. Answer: 1.06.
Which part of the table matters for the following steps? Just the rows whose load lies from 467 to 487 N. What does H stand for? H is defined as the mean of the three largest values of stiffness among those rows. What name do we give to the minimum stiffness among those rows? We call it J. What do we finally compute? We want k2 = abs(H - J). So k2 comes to 3.12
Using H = 8.3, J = 5.15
